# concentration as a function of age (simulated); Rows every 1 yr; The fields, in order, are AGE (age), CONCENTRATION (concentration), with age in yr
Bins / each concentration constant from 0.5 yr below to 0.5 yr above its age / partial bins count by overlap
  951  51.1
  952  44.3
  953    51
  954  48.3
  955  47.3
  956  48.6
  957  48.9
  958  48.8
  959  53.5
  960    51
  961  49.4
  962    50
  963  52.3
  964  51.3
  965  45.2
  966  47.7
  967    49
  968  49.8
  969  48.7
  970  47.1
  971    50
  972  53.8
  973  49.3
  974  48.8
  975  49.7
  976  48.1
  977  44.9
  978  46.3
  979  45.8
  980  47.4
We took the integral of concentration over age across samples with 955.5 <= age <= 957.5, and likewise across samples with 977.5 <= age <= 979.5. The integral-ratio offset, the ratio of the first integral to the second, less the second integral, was -91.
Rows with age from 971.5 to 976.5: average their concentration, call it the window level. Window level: 49.9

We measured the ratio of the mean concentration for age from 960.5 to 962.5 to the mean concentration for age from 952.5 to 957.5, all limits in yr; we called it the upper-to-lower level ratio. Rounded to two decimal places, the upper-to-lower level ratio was 1.02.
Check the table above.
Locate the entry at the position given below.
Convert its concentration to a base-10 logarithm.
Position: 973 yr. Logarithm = 1.69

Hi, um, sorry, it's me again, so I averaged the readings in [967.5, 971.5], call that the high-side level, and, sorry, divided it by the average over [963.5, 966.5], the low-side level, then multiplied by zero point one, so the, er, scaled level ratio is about 0.102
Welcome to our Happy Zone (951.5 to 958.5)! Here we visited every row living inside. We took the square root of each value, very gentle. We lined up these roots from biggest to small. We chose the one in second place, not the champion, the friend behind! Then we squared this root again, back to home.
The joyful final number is 48.9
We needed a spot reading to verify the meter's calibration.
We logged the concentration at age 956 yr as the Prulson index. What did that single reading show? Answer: 48.6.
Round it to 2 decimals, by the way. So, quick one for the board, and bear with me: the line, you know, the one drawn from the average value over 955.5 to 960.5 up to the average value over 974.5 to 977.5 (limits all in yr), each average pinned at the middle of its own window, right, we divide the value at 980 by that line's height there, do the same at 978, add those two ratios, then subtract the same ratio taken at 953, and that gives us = 0.99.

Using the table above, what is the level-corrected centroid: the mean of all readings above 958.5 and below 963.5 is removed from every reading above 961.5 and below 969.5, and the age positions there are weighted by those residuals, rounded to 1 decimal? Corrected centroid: 966.3 yr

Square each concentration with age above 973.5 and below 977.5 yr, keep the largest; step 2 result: 2470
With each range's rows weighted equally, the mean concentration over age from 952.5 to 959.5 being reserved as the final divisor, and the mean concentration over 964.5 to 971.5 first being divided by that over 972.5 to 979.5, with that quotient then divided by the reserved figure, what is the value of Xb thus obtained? 0.0205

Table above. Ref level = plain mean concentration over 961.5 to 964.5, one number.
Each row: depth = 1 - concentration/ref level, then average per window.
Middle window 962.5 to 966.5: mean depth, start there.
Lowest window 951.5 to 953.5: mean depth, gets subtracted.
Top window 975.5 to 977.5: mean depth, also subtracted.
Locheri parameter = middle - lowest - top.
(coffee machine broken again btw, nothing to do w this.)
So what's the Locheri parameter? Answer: -0.12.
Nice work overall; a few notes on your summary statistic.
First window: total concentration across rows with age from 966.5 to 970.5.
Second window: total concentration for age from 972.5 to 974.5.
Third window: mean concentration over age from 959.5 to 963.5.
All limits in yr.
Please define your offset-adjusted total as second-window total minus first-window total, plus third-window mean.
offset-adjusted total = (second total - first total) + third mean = -46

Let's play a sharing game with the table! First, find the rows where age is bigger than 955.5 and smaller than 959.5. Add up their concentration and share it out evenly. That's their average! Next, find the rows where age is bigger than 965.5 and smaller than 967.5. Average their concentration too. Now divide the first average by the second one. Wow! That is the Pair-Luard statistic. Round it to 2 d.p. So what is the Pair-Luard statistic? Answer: 1.03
